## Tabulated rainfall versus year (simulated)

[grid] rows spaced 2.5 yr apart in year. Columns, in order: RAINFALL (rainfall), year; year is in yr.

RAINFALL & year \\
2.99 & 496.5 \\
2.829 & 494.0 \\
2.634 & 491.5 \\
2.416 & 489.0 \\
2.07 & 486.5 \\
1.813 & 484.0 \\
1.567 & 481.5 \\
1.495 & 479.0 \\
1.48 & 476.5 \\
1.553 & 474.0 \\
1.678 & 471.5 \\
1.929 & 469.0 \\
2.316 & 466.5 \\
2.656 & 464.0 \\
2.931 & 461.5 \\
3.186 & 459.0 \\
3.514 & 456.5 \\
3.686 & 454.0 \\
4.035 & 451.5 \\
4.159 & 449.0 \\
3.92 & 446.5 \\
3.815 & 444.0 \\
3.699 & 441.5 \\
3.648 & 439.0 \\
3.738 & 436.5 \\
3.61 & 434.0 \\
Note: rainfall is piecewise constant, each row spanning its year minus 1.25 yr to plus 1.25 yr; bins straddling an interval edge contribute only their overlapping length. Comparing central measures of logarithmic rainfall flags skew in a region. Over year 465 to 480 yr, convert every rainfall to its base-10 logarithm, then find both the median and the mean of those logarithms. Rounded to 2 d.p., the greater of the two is 0.24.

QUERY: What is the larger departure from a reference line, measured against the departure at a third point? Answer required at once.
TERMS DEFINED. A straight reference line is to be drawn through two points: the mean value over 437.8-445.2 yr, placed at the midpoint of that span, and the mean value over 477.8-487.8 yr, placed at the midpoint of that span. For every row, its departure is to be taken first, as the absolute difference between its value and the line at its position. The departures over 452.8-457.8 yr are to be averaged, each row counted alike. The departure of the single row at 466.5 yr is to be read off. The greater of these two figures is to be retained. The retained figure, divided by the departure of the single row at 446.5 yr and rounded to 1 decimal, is 1.2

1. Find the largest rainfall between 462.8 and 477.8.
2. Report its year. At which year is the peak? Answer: 464.0 yr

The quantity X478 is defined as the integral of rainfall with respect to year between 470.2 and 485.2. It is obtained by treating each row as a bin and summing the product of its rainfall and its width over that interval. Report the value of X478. 24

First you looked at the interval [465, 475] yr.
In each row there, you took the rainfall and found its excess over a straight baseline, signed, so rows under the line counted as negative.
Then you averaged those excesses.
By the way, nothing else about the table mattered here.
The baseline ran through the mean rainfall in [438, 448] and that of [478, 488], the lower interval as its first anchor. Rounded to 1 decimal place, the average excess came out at -0.5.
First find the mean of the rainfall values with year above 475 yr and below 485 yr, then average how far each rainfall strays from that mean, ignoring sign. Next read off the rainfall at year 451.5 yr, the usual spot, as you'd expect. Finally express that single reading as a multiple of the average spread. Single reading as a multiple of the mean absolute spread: 36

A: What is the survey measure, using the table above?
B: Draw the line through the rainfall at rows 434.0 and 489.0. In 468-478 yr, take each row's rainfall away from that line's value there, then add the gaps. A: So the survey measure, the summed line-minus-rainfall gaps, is 4.4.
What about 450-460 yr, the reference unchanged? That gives -1.8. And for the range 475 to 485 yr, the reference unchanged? 4.1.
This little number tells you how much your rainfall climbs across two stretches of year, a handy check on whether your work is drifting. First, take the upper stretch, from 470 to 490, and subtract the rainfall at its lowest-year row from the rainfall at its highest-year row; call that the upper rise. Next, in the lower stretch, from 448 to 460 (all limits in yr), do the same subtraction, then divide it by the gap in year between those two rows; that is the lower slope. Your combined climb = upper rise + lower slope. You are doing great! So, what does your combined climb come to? 0.64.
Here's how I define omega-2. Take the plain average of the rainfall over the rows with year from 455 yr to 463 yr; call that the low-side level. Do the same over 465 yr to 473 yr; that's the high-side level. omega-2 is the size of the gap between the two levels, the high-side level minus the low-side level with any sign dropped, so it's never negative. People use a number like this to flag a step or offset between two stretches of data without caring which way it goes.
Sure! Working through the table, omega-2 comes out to 1.2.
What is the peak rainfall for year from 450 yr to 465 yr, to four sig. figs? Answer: 4.035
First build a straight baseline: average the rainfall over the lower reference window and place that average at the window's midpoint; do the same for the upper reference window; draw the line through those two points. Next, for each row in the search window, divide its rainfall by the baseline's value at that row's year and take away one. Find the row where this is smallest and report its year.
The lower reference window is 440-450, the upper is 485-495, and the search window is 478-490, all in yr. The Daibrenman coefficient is 479.0 yr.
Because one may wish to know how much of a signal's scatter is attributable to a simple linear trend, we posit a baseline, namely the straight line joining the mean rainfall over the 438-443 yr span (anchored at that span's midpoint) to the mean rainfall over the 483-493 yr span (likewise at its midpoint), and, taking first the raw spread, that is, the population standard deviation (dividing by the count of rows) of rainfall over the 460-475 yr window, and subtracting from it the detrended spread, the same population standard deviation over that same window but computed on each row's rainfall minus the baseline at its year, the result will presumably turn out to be 0.13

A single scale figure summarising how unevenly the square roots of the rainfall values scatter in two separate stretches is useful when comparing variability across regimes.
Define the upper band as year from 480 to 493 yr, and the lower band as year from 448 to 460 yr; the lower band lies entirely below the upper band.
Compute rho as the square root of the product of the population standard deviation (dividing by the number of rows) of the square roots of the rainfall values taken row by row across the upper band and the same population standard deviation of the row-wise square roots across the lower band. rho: 0.111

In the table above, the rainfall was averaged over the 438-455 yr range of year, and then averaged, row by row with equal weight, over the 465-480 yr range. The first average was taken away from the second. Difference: -2.1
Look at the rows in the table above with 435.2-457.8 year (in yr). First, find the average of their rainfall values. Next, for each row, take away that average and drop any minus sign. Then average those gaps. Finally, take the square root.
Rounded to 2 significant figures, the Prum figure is 0.40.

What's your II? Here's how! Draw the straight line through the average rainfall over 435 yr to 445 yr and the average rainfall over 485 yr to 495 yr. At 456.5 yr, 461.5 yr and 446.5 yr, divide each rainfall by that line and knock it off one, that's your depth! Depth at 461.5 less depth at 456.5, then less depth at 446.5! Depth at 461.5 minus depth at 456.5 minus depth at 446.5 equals 0.2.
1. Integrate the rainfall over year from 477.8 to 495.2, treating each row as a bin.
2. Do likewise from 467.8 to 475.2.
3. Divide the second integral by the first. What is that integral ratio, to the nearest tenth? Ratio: 0.3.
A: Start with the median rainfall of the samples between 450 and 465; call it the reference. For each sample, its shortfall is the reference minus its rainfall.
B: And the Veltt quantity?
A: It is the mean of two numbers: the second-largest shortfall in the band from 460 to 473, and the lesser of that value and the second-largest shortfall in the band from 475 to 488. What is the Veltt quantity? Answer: 1.4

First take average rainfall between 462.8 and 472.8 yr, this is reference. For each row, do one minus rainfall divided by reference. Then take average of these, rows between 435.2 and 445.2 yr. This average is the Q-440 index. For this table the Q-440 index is -0.7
